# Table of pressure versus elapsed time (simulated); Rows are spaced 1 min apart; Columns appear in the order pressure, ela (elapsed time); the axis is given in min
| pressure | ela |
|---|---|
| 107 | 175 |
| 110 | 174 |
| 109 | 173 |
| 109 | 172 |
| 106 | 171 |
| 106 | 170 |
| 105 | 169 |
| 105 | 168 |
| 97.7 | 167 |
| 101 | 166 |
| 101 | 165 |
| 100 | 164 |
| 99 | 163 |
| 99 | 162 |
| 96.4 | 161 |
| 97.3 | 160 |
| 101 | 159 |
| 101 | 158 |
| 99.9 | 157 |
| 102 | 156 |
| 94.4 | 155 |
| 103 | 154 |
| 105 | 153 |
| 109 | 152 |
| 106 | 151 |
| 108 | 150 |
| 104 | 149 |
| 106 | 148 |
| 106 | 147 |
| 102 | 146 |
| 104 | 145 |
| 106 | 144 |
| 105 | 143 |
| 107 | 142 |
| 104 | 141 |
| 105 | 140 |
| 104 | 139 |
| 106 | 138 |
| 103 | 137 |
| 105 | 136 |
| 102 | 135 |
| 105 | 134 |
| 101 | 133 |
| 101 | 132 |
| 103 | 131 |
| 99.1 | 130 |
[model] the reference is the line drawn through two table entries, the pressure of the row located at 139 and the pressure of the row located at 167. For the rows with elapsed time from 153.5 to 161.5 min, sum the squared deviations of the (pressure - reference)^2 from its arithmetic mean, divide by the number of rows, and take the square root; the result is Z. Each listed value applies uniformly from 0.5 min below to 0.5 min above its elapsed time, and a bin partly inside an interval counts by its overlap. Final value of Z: 11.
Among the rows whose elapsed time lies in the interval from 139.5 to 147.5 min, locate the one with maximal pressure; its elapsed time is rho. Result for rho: 142 min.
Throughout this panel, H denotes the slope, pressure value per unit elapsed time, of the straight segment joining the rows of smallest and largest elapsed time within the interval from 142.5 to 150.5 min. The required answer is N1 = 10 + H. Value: 10.4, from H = 0.4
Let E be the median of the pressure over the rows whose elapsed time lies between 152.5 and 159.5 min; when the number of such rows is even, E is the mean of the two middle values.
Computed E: 101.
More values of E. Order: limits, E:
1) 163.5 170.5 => 101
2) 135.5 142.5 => 105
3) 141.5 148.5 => 106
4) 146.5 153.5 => 106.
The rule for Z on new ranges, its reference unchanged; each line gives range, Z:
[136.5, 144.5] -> 5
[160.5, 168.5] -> 18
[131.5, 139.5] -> 8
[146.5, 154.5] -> 18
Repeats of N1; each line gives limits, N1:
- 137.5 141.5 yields 9.3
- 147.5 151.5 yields 10.0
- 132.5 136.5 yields 11.3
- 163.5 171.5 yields 10.9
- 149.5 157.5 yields 8.8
